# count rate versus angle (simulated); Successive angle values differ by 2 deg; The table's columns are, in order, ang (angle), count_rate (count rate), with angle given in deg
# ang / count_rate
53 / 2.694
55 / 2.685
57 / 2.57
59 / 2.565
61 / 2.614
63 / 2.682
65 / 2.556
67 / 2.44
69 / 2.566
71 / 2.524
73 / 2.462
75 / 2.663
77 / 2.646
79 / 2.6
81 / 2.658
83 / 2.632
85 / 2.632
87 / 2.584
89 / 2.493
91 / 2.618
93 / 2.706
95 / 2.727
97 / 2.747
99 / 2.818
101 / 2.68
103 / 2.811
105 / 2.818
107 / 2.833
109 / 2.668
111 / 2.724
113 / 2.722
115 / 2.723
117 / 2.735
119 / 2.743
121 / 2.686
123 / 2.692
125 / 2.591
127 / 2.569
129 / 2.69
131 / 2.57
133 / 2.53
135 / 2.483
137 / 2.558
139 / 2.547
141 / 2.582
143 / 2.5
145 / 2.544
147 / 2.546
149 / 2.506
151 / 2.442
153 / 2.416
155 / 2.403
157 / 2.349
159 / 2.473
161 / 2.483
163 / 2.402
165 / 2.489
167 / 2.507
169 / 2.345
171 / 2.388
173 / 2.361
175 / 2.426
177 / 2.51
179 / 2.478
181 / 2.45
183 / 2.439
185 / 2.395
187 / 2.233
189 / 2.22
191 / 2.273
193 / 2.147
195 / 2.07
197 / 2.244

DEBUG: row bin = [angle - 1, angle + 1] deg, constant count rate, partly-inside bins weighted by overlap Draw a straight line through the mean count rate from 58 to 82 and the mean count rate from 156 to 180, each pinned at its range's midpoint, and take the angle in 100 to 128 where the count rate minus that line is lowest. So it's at 127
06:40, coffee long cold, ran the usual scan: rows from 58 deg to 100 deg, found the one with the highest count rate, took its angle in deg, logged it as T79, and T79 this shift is 99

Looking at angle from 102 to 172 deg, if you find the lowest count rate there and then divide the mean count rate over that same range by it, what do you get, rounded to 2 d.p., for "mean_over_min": 1.10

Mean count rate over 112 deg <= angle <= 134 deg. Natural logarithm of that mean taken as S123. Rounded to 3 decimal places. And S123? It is 0.978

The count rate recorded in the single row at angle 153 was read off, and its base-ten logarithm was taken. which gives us 0.38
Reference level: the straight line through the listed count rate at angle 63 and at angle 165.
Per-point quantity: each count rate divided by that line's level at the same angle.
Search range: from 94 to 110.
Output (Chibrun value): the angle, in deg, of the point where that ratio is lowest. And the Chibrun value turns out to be 101 deg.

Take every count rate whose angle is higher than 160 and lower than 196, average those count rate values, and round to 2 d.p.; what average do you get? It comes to 2.37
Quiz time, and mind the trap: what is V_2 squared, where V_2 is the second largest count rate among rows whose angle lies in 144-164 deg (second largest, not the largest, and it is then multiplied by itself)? 6.47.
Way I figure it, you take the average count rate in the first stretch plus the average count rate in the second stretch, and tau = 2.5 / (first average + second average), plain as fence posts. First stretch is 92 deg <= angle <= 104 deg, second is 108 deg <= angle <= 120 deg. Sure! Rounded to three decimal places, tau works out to 0.457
